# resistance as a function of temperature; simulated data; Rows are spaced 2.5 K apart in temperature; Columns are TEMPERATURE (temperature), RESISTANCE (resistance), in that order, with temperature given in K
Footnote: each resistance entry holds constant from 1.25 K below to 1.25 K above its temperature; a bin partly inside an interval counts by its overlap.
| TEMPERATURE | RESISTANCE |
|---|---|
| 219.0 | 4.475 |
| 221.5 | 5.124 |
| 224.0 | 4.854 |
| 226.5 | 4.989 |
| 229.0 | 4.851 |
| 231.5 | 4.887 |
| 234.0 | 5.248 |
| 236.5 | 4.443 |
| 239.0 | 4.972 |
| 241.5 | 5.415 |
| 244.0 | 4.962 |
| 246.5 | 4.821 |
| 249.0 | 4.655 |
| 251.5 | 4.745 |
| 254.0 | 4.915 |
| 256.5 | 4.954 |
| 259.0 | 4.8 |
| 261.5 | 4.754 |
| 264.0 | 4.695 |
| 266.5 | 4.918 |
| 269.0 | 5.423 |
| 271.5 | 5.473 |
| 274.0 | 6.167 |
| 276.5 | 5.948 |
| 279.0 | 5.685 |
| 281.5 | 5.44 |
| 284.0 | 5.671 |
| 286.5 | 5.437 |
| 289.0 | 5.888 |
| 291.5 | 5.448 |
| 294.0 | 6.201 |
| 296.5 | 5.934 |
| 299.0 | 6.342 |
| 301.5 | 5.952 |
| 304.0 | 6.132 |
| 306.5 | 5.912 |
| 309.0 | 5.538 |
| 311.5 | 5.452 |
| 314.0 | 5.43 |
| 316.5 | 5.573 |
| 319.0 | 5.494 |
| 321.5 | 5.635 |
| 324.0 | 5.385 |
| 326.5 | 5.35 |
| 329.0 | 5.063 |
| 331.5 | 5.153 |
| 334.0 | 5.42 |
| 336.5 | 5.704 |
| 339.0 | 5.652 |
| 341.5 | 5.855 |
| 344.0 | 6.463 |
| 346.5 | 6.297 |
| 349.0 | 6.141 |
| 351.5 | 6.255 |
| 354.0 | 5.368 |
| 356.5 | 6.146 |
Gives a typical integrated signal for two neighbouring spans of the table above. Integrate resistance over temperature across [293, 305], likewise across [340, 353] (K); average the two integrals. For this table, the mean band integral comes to 77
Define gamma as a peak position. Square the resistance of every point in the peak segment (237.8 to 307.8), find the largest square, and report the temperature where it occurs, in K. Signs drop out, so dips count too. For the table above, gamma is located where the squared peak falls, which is 299.0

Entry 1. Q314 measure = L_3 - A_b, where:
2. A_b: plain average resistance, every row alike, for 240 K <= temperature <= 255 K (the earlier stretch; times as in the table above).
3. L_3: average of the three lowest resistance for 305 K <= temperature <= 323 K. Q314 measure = 0.54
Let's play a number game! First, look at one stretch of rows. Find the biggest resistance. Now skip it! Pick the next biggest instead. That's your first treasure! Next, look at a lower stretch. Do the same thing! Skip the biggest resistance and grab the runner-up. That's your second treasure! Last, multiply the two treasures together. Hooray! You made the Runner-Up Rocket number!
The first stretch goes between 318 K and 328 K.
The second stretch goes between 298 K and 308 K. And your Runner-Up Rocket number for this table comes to 33.7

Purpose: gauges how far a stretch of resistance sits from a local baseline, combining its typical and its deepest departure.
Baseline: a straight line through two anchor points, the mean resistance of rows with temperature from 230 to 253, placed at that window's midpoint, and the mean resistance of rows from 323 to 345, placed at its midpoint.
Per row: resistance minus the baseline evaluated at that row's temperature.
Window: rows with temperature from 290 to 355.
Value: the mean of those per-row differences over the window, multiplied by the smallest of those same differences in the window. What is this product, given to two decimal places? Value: -0.12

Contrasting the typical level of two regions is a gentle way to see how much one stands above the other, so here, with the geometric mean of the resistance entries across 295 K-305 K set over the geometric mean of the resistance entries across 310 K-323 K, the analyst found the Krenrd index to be 1.10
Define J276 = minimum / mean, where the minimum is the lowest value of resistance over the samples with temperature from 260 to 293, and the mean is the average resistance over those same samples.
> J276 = 0.860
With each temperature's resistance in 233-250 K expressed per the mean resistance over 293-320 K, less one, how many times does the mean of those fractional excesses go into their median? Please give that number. 1.0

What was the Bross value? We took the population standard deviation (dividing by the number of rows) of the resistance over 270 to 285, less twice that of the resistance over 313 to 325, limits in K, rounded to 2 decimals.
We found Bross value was 0.07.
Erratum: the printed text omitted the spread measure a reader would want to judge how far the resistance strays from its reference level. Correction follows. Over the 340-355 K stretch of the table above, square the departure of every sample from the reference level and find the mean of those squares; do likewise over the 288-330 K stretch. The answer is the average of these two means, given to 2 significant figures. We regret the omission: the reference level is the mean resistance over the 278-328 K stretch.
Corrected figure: 0.19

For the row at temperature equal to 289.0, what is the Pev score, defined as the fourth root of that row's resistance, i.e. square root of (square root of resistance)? 1.56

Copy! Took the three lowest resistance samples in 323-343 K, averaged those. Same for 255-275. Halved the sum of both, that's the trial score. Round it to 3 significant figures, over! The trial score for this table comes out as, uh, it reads 4.97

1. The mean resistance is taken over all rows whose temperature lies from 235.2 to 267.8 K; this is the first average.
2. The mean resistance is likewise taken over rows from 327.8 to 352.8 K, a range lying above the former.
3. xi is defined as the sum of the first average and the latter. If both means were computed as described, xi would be 10.7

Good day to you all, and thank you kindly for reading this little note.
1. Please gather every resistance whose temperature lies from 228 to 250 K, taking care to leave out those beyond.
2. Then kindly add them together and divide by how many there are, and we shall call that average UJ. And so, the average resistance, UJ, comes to 4.92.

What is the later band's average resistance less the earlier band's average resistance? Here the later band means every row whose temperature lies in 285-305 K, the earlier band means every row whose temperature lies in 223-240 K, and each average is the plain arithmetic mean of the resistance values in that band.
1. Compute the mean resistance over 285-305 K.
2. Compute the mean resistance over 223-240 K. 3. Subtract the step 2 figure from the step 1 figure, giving 1.0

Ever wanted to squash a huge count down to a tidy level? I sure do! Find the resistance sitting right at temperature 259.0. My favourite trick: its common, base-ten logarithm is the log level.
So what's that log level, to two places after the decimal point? 0.68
